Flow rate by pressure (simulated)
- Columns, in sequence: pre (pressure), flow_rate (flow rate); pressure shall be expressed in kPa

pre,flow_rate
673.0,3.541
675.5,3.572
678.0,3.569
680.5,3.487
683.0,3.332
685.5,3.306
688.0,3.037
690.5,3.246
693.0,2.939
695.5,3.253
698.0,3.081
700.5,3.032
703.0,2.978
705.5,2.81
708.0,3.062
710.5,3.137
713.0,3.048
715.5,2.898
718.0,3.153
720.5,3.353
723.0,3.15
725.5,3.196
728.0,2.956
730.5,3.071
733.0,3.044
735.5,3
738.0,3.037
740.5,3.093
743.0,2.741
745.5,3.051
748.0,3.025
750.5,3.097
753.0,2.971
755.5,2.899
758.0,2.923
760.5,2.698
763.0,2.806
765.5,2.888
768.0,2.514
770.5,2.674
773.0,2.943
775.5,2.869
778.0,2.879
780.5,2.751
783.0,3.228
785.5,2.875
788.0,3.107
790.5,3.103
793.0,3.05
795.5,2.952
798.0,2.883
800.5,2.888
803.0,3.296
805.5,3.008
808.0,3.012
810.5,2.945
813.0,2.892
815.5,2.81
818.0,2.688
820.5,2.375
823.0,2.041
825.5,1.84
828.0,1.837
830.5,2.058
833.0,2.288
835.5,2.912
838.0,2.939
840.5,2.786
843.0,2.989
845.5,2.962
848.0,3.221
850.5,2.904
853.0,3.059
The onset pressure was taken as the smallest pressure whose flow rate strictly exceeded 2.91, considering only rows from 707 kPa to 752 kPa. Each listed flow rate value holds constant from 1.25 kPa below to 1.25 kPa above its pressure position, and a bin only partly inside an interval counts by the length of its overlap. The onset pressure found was 708.0 kPa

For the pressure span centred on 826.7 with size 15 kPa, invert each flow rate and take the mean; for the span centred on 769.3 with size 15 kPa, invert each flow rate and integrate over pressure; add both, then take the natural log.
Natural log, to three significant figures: 1.77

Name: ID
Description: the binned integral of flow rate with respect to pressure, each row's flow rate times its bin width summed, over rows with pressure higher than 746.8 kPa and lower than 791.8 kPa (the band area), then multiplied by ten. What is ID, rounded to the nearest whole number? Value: 1306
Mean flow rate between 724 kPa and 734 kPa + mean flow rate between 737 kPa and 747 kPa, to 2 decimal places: 6.05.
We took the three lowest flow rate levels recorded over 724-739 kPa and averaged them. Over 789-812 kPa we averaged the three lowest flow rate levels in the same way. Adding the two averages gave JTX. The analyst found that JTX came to 5.90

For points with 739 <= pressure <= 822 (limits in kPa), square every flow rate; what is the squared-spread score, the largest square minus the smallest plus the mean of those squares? 13.7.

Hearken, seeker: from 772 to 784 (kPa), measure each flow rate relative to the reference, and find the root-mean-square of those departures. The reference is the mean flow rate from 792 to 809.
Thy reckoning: 0.178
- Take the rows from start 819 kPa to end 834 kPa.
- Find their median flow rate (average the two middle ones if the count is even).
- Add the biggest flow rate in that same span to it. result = 4.42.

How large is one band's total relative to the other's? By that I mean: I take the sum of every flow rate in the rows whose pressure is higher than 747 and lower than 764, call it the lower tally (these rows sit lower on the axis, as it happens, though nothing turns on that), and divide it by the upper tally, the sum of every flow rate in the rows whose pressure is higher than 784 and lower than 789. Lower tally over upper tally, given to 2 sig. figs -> 3.4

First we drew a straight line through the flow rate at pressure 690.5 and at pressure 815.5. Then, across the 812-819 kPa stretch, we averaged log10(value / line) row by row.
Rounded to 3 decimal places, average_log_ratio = -0.002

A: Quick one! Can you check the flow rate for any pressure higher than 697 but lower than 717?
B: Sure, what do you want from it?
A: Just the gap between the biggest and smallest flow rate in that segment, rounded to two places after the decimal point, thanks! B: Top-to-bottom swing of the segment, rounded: 0.33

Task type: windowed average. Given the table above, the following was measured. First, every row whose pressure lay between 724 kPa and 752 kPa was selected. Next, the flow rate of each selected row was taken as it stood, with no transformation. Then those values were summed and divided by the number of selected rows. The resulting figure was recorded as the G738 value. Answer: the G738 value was 3.0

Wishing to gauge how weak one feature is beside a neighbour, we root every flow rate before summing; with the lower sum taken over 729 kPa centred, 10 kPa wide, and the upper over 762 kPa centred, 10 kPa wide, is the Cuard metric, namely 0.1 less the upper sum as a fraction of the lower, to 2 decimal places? -0.86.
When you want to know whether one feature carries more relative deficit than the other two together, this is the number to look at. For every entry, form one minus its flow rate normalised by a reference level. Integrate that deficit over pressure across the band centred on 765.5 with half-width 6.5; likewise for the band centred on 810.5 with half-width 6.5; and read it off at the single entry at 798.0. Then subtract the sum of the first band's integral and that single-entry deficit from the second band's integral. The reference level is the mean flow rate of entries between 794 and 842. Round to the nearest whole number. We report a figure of -1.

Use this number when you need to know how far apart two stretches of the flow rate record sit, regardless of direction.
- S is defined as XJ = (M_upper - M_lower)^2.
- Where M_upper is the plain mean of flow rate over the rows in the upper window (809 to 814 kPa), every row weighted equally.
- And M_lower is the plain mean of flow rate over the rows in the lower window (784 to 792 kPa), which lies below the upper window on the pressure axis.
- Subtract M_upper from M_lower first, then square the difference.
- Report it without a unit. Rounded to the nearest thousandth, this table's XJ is 0.012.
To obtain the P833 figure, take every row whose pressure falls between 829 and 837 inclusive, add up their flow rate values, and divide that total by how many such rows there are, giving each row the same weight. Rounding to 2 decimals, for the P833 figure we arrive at 2.42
